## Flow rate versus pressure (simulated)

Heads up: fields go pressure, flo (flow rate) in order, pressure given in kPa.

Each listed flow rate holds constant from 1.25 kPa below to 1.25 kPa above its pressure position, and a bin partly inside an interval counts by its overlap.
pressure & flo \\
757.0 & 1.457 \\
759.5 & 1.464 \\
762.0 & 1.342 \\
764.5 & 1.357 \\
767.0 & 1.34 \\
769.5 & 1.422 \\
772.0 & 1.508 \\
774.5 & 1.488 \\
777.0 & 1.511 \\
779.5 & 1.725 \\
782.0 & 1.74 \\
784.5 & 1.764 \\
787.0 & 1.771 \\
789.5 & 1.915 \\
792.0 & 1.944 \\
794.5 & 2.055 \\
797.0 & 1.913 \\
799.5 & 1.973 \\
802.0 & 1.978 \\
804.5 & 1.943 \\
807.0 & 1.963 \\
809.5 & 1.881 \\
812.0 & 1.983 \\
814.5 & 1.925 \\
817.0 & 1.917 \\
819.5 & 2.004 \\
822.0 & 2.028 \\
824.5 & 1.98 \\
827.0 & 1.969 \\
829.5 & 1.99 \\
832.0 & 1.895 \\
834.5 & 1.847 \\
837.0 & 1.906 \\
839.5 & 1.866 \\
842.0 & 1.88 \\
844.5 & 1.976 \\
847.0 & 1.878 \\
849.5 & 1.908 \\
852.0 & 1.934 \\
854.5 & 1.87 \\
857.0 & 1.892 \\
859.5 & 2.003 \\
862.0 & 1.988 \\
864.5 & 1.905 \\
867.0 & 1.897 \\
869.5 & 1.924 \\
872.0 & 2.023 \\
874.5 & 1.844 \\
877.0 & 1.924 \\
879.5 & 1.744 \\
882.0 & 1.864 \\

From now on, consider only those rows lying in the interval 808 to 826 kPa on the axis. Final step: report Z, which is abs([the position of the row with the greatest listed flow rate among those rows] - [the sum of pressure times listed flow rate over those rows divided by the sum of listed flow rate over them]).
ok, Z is 4.9 kPa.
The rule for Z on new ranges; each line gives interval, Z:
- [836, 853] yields 0.0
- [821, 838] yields 7.4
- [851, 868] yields 0.0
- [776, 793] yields 7.2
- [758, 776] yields 4.9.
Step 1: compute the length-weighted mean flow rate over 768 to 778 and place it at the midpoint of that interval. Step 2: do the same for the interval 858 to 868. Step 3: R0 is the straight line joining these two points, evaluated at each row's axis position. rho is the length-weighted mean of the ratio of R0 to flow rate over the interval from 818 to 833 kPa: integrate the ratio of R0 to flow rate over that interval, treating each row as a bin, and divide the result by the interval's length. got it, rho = 0.89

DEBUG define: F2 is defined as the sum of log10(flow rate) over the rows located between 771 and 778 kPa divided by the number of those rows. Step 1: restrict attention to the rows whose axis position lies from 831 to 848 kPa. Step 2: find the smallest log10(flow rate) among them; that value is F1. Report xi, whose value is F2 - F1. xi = -0.09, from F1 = 0.266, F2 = 0.177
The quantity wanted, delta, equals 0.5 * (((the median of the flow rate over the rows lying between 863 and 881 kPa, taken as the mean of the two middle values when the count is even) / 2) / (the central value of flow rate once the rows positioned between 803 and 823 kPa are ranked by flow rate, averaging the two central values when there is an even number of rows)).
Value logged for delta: 0.244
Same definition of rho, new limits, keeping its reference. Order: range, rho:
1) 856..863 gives 0.98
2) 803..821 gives 0.86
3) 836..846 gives 0.96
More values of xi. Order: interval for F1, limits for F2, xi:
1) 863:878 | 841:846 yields 0.02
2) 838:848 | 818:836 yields 0.02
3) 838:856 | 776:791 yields -0.03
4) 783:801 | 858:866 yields 0.05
